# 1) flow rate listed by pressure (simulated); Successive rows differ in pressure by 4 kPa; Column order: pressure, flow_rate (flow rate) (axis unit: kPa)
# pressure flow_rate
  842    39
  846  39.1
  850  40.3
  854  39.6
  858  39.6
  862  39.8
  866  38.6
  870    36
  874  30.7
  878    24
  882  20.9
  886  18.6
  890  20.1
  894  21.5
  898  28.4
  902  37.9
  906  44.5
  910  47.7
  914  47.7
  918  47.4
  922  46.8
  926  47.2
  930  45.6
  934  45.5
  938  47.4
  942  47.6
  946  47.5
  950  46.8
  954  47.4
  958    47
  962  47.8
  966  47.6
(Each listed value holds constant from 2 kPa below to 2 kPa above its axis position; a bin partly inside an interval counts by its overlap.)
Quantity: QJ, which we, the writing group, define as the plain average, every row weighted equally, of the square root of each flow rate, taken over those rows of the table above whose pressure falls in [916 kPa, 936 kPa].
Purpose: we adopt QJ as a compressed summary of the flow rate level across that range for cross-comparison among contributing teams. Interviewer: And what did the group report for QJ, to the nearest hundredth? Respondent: 6.82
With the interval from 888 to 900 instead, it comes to 4.82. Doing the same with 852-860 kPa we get 6.29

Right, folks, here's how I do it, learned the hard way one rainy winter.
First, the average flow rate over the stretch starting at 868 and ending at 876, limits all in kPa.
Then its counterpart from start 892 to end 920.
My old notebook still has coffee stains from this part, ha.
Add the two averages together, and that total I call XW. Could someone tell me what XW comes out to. 73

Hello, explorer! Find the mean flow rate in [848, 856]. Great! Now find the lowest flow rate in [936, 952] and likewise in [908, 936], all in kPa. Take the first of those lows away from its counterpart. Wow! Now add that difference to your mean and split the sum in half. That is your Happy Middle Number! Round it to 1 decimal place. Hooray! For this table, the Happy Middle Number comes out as 19.3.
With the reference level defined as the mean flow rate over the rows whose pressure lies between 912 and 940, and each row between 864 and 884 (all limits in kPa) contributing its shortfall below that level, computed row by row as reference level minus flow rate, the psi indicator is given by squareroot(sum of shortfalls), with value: 9.2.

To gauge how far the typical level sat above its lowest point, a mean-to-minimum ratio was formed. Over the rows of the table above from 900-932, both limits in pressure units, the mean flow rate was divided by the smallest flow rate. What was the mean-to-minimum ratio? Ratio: 1.20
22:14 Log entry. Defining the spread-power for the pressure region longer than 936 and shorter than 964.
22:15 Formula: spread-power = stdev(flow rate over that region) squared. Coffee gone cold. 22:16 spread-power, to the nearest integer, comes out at 0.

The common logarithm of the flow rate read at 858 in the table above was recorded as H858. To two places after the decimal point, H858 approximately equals 1.60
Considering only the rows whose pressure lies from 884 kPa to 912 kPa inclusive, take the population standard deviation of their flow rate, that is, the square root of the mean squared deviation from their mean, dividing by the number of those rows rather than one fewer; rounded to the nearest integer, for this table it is 11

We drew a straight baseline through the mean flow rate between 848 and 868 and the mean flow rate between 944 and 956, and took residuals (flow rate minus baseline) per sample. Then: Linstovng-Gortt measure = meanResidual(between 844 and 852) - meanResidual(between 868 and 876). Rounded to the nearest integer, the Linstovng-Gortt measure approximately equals 8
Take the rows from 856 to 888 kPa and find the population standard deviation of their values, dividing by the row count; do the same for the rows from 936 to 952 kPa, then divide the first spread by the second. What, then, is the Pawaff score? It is 26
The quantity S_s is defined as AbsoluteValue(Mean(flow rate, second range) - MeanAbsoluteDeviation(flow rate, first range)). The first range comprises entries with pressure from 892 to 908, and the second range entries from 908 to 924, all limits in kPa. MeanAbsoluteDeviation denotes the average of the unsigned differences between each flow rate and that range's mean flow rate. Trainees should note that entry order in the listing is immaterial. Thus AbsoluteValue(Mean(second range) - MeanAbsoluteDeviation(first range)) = 39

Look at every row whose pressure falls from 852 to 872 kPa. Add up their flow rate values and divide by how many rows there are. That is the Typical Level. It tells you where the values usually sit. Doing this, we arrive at 39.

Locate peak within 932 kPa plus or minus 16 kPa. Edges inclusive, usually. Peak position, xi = 942 kPa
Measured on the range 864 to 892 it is 866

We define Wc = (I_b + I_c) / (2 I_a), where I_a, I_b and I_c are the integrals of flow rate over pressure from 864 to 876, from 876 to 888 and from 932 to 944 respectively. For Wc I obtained 0.97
